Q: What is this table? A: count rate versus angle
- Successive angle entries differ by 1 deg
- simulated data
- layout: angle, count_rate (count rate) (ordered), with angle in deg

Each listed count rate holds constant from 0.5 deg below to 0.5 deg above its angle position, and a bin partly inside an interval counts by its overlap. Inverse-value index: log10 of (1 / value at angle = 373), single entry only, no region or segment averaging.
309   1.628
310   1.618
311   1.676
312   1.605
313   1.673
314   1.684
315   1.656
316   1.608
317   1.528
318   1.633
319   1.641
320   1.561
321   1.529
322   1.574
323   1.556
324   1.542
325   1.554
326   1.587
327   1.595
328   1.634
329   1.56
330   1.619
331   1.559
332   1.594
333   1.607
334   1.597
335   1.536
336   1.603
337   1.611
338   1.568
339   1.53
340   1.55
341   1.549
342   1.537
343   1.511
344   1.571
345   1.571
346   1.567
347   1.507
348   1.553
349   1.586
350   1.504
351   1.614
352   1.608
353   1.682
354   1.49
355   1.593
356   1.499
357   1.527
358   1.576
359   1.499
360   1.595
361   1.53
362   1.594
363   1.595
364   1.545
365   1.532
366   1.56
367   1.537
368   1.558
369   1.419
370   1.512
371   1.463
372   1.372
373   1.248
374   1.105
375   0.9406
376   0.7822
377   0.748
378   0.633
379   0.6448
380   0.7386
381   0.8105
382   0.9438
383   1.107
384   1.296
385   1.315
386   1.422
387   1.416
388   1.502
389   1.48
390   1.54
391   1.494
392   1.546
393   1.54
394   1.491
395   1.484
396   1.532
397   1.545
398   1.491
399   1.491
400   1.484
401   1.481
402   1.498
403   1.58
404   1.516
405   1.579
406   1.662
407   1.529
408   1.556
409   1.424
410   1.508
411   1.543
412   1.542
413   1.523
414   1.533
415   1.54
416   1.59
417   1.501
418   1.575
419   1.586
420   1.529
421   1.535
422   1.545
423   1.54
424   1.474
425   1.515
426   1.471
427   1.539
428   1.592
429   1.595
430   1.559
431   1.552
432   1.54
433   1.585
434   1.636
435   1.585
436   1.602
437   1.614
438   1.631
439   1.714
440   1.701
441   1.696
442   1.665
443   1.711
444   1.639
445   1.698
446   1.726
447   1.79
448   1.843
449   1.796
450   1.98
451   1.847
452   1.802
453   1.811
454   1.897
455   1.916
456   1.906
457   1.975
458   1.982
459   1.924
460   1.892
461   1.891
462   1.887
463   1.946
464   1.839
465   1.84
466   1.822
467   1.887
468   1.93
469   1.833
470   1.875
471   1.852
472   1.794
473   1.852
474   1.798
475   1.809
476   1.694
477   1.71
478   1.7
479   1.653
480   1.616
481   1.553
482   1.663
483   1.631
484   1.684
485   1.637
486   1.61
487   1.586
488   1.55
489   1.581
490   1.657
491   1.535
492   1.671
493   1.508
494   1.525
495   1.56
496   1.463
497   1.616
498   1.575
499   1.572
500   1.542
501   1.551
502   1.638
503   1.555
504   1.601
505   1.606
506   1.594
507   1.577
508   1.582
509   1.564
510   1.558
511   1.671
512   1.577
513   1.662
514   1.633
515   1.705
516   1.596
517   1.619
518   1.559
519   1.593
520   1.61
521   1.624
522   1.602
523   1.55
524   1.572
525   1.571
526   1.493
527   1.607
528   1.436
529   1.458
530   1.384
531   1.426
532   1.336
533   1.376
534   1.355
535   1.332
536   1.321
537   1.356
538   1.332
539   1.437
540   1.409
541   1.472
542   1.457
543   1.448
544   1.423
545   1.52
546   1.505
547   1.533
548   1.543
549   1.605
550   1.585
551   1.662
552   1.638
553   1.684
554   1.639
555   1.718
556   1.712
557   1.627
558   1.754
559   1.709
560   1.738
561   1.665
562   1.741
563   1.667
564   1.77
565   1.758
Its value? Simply -0.10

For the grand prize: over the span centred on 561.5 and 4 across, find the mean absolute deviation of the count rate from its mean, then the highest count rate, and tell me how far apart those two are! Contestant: 1.70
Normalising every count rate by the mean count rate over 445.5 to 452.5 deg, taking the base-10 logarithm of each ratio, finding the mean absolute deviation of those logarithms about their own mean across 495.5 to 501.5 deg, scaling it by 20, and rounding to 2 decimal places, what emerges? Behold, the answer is 0.19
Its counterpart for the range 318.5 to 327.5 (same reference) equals 0.14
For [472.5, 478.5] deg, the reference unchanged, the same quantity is 0.29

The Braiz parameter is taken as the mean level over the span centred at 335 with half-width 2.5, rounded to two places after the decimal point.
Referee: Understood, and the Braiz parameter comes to 1.59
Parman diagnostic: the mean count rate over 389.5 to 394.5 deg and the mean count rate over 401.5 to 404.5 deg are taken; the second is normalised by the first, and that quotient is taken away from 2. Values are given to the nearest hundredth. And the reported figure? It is 0.99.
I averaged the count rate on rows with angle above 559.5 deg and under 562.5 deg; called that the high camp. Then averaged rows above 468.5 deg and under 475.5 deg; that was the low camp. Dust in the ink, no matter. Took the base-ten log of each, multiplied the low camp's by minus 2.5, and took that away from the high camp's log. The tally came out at 0.9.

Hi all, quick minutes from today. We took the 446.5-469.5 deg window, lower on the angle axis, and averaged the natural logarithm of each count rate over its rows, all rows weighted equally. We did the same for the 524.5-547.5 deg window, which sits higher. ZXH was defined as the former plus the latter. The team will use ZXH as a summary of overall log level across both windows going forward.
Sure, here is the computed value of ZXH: 0.99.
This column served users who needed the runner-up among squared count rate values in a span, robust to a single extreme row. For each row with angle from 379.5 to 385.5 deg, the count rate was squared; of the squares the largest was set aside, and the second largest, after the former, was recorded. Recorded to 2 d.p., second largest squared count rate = 1.68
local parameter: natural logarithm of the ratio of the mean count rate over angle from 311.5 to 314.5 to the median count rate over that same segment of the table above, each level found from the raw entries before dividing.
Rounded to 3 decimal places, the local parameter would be -0.011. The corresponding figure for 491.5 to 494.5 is 0.028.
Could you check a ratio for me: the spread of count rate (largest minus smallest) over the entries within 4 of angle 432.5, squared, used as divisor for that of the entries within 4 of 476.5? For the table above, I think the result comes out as 26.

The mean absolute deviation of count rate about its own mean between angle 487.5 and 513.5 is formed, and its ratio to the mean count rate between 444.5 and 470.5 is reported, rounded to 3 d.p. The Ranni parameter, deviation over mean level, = 0.020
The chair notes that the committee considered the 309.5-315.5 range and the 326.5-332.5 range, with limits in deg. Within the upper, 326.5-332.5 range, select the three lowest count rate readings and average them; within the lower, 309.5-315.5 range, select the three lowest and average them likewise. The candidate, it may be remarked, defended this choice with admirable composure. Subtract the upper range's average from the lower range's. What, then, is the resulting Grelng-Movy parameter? 0.06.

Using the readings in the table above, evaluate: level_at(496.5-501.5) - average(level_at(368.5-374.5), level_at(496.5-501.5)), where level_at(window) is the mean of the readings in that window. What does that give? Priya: 0.11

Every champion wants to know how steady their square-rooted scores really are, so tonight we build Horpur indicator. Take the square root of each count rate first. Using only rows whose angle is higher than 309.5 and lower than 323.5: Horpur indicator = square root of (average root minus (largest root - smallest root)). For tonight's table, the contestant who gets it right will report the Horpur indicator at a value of 1.10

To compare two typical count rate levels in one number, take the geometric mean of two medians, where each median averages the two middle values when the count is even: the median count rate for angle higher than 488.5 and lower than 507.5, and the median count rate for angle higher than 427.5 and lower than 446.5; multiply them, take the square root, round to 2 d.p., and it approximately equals 1.60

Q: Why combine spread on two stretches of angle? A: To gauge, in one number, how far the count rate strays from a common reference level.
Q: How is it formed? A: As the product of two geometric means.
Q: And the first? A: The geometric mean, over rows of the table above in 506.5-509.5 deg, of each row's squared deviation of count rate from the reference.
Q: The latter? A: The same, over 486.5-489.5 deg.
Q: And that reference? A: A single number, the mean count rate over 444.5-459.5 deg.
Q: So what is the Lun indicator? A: 0.0067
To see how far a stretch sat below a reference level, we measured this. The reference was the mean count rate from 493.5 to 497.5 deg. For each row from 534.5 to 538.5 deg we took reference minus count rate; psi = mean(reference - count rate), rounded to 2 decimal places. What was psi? 0.21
